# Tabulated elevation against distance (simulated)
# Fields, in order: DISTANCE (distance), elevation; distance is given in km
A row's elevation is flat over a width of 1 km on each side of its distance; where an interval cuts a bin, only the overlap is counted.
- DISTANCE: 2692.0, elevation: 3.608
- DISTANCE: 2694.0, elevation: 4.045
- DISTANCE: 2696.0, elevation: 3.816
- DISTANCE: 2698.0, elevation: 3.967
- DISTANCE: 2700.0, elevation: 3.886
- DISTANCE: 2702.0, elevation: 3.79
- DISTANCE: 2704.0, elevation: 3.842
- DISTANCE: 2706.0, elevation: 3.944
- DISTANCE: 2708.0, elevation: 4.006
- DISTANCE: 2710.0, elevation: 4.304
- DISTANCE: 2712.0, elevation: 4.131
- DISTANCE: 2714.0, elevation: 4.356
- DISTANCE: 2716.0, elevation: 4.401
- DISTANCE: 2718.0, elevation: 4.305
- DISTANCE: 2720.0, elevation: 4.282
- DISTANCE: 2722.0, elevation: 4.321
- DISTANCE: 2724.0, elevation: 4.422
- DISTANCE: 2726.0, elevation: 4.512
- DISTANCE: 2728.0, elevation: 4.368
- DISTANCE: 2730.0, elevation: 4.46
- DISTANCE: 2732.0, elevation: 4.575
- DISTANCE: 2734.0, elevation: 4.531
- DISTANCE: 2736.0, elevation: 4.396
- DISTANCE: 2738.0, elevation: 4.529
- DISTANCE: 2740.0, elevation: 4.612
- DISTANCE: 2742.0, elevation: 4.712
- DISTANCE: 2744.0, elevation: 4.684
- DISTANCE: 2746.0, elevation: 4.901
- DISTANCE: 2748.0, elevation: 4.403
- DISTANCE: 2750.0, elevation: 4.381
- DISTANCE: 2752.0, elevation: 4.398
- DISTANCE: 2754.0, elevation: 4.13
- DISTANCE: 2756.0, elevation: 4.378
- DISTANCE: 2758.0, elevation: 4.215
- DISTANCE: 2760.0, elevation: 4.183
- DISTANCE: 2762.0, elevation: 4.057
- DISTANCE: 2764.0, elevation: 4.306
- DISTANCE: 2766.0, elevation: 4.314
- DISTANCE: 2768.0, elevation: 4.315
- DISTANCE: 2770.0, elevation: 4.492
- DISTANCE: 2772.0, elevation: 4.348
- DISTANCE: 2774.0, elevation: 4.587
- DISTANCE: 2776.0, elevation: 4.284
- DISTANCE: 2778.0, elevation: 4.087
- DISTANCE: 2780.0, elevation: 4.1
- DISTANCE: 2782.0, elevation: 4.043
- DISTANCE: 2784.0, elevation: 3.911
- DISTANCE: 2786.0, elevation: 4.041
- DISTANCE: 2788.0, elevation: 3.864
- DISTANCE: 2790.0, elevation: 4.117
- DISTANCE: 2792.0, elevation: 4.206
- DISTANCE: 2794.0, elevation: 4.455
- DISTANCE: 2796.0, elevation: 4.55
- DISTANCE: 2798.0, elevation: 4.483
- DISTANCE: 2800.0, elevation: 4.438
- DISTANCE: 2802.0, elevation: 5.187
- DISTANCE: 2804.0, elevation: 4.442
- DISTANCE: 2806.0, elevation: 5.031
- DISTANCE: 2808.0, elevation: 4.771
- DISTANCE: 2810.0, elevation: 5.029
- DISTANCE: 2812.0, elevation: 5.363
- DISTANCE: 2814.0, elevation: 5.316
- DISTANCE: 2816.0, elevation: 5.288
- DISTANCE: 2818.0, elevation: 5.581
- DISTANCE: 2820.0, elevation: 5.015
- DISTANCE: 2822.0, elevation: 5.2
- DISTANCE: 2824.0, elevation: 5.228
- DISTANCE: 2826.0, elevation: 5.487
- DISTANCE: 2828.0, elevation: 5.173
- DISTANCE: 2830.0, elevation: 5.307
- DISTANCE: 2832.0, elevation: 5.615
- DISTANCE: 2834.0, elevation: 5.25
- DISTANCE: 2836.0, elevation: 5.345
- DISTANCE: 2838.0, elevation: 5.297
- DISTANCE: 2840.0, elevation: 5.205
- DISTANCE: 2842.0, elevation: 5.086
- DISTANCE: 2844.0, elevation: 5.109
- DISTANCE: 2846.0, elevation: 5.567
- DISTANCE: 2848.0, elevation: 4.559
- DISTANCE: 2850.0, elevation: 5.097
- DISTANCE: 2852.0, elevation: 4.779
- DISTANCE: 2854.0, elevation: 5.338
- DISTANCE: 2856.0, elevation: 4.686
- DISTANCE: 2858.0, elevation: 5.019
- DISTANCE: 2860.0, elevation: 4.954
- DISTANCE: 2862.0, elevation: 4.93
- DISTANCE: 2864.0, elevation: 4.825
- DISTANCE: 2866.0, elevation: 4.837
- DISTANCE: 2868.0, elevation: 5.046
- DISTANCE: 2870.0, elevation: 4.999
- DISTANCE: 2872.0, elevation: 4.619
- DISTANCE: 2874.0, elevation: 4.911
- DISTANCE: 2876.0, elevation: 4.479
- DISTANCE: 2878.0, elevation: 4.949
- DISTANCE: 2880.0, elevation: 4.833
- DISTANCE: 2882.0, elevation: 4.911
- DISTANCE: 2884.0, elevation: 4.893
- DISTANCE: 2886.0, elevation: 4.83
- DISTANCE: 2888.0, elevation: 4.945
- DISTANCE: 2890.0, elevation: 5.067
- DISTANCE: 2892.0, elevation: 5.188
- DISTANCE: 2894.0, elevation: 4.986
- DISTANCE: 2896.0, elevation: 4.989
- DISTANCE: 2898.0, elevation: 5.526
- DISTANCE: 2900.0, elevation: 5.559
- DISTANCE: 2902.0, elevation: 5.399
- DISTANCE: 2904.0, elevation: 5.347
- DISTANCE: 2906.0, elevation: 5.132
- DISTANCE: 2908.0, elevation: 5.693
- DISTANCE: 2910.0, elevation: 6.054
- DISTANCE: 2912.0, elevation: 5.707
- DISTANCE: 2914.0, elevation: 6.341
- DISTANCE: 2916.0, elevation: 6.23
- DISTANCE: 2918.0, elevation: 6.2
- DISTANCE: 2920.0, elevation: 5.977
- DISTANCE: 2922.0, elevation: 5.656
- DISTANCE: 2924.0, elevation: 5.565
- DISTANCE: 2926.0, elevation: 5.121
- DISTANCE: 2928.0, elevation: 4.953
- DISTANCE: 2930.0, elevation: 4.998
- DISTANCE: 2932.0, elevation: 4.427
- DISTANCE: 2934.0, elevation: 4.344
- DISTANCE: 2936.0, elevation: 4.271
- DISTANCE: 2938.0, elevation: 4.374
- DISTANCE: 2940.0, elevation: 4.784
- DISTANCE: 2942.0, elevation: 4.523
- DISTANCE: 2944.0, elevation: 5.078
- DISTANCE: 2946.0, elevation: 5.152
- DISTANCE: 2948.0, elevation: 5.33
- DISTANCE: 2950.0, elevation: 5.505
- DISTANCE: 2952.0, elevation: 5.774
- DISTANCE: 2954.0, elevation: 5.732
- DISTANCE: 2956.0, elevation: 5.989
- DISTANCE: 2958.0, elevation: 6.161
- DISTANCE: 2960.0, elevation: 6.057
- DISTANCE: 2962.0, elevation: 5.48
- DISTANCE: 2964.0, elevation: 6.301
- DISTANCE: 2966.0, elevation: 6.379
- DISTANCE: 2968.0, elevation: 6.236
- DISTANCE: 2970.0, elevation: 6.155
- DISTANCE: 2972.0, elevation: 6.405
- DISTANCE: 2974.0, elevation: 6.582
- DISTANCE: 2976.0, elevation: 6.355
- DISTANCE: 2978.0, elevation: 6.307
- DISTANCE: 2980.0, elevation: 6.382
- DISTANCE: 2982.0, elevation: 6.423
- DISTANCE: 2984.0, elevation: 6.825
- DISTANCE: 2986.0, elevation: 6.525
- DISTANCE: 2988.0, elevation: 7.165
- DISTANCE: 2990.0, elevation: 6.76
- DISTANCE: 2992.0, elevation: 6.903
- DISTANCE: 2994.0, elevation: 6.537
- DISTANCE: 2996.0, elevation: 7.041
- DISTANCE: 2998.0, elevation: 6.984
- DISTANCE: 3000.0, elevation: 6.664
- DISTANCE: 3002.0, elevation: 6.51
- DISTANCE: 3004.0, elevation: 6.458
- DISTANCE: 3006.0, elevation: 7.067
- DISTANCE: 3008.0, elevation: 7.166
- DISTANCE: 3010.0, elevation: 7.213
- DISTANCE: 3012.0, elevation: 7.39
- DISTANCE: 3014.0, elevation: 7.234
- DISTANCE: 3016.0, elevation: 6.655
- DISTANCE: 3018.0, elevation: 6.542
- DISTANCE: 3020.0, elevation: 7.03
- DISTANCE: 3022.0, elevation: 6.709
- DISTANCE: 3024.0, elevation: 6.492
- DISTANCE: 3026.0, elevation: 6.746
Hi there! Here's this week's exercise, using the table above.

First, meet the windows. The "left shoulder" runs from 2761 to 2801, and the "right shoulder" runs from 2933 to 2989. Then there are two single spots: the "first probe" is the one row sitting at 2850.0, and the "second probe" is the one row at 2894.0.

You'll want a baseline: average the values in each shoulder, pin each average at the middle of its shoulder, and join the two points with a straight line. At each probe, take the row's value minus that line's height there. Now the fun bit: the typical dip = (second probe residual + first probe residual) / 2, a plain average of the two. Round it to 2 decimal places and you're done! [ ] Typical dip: 0.00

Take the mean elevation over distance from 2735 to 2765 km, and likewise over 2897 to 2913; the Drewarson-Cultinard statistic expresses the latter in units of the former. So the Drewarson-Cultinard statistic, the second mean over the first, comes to 1.26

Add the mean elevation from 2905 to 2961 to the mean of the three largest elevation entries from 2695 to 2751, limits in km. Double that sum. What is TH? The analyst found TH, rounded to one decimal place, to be 20.3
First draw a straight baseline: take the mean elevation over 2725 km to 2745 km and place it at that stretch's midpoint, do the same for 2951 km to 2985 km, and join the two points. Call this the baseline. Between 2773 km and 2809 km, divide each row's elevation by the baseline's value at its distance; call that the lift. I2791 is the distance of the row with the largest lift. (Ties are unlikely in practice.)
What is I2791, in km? 2802.0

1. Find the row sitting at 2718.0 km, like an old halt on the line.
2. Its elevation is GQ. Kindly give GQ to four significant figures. 4.305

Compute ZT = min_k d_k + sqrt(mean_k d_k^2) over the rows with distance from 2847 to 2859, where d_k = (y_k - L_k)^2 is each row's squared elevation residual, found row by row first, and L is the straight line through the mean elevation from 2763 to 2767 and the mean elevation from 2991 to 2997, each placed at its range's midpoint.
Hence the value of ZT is 0.264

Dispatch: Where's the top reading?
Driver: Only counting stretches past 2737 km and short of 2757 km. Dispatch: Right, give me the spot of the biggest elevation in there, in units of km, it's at 2746.0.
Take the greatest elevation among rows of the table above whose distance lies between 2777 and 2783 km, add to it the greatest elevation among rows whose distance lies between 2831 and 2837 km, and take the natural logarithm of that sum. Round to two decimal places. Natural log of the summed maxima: 2.27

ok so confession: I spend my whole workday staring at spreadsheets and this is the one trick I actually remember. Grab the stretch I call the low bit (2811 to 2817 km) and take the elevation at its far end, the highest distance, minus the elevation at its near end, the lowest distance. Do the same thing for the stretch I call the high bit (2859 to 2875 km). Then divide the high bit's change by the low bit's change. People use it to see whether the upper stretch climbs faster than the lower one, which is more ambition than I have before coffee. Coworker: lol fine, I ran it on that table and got 1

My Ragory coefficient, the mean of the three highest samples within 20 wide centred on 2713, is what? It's 4.4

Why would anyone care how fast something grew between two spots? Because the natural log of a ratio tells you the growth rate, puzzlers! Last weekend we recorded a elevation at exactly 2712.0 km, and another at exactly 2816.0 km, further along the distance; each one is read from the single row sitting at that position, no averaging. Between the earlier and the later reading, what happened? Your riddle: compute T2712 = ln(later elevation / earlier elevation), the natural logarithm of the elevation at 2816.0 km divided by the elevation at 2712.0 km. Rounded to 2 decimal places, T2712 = 0.25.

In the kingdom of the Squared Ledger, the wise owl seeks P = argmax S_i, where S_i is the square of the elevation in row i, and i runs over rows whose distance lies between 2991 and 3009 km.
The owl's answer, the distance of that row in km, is 3008.0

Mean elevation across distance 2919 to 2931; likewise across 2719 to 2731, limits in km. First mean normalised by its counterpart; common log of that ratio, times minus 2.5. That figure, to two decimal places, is -0.22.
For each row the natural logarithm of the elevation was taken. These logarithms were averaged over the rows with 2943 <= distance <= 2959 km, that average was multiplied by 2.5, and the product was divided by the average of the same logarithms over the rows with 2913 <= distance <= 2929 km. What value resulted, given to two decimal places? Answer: 2.46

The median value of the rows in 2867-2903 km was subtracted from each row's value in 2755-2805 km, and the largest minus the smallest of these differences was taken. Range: 1.32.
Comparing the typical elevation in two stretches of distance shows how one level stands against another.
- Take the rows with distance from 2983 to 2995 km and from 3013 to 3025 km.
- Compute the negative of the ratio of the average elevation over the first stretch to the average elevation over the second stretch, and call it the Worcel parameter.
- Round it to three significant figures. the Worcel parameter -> -1.00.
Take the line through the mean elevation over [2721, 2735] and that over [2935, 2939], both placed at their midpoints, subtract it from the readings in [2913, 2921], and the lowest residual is 1.6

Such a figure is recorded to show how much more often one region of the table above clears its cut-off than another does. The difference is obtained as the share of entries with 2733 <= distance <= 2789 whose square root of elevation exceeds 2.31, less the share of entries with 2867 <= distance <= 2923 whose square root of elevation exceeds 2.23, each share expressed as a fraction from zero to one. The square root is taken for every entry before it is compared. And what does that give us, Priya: -0.68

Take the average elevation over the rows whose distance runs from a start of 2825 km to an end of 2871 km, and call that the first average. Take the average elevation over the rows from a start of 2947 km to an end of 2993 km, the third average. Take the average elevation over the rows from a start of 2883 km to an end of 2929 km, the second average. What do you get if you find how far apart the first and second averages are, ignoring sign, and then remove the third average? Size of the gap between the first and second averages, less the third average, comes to -5.9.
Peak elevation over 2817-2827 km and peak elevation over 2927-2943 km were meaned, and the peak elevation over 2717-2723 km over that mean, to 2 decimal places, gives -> 0.82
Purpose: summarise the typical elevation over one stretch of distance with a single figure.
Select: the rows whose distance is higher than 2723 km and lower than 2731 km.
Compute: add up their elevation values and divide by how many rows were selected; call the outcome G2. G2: 4.4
